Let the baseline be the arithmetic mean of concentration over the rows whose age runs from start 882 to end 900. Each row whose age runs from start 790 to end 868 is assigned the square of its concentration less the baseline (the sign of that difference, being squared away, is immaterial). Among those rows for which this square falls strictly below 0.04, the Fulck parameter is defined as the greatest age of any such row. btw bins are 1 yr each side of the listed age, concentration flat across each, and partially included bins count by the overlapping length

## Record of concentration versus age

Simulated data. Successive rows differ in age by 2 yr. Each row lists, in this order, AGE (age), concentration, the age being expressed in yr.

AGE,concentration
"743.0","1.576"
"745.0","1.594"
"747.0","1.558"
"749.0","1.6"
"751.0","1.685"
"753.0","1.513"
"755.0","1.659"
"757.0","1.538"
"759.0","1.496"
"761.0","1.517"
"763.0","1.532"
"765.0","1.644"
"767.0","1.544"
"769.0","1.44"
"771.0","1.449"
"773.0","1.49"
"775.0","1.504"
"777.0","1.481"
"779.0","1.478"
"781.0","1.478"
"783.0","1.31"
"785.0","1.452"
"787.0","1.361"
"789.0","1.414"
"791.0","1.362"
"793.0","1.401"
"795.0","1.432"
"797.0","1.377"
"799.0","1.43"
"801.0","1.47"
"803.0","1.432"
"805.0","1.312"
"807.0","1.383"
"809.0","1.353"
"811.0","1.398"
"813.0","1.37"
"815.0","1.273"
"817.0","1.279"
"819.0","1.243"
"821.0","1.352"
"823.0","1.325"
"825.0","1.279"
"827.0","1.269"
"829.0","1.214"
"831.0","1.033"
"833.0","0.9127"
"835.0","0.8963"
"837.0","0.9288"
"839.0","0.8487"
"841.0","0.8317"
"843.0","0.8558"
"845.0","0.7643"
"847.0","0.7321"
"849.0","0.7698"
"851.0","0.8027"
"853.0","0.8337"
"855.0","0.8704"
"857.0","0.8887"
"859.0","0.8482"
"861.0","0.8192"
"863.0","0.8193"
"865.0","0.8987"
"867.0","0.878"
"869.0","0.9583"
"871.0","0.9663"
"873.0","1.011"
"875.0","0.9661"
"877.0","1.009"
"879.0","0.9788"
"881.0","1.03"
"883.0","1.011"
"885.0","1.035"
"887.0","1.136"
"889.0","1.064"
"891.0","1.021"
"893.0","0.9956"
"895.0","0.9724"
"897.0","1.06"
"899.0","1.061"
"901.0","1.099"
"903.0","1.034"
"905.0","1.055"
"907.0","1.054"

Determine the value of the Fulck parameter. 867.0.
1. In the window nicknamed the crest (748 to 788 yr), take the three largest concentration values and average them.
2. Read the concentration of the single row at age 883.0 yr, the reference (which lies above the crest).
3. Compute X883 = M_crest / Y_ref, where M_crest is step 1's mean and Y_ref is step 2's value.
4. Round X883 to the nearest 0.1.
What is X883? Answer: 1.6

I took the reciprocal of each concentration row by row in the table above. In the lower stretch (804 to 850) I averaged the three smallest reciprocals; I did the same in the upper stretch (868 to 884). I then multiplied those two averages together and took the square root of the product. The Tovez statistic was 0.84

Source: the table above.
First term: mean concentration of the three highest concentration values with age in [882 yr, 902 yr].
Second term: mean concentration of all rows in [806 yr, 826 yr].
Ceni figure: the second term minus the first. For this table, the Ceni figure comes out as 0.23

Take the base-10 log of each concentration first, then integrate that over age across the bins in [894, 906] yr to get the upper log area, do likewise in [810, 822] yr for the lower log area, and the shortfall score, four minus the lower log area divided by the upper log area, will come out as -2.1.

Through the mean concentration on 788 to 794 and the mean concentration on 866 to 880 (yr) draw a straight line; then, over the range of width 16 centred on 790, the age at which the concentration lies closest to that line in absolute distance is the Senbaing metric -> 789.0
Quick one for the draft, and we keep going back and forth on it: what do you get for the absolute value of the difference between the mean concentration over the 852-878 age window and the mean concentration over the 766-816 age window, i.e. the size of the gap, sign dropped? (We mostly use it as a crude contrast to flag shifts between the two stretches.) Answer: 0.5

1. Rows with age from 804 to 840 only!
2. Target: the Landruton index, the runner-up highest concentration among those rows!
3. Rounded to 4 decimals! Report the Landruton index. 1.3830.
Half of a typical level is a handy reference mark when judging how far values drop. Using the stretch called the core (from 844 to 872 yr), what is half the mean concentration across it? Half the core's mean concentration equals 0.42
